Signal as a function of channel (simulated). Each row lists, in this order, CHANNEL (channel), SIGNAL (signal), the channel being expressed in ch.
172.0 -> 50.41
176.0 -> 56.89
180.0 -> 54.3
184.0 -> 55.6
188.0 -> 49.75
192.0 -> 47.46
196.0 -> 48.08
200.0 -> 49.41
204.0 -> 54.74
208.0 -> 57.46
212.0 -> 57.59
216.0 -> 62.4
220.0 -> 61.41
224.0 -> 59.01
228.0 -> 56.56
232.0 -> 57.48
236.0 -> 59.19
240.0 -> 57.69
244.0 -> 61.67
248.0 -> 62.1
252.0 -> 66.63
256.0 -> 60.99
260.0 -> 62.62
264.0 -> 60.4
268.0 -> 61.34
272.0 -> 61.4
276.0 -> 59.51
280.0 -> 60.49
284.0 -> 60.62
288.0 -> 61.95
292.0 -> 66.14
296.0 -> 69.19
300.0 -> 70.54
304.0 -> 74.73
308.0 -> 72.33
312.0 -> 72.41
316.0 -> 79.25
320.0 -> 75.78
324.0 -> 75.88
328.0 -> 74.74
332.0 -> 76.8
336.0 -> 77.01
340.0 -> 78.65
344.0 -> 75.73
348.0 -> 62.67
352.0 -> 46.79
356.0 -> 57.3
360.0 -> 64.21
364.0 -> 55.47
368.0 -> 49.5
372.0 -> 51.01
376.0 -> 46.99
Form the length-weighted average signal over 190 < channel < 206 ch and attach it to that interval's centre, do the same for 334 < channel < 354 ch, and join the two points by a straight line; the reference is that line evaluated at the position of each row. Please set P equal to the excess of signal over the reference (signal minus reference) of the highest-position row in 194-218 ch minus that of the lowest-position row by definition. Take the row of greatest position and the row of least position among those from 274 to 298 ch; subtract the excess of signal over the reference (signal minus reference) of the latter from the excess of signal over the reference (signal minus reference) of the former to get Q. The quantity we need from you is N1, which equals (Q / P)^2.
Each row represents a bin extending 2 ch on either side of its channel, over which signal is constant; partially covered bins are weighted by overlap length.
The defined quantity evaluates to 0.37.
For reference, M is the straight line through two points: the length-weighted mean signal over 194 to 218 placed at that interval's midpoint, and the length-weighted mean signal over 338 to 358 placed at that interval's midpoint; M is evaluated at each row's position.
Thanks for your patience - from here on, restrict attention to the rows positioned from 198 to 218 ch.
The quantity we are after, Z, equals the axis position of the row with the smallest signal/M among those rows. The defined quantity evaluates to 200.0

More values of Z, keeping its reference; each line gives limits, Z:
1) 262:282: 276.0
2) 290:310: 292.0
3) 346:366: 352.0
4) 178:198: 192.0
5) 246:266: 264.0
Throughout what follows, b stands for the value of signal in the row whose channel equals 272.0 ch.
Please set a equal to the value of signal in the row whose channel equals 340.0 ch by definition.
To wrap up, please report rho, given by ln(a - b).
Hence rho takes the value 2.8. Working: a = 78.65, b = 61.4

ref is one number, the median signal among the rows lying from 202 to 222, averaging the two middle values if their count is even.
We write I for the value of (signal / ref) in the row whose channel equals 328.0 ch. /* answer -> 1.30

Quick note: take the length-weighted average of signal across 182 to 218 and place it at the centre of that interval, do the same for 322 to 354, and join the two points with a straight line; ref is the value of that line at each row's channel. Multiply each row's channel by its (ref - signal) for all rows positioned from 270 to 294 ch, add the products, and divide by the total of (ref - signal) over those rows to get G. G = 280.0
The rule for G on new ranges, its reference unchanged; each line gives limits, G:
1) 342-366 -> 356.7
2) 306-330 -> 318.1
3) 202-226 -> 216.0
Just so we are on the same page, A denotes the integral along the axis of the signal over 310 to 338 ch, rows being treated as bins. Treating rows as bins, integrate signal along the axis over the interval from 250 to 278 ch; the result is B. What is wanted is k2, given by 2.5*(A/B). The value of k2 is 3.07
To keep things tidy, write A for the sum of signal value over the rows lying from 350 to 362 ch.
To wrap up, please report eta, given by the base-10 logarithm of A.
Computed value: 2.23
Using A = 168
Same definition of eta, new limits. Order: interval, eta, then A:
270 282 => 2.26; 181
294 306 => 2.33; 214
